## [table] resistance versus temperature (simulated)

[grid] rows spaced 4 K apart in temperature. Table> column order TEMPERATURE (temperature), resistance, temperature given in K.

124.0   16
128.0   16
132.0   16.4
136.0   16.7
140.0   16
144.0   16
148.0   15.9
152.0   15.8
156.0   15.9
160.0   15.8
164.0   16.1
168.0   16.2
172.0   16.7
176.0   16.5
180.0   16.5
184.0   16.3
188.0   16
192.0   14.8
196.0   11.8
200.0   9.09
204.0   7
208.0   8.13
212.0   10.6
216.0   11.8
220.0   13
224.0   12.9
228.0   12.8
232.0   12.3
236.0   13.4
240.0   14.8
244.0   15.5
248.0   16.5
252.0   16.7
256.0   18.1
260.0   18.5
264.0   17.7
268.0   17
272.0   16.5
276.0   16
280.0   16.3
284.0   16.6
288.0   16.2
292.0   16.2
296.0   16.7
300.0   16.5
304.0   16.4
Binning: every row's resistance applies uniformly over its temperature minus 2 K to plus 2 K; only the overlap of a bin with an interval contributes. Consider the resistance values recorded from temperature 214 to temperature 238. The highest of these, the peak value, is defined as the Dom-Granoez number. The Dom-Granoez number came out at 13.4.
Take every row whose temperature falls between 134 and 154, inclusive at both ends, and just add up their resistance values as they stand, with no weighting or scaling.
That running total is 80.4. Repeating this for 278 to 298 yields 82.0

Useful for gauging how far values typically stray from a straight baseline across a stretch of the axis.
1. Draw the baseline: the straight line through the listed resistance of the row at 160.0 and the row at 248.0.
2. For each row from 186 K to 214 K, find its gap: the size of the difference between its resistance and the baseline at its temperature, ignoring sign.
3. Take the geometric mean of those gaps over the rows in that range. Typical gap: 2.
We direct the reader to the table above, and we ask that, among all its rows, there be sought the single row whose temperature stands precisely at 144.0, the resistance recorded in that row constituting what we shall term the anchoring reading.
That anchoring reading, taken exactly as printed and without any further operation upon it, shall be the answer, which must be 16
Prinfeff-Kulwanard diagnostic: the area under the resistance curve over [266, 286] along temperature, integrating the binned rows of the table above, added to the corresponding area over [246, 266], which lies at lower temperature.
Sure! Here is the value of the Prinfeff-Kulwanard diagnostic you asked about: 680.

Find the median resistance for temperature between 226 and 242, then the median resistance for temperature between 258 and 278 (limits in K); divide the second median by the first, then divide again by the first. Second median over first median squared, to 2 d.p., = 0.10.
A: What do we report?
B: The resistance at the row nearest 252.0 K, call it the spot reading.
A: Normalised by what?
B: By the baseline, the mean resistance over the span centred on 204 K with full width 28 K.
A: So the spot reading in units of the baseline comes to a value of 1.6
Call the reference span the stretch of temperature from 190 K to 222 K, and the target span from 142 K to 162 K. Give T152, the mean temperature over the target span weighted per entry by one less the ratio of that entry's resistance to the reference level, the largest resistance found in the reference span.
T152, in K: 151.7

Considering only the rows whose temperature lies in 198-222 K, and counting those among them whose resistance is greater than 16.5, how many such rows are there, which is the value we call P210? 0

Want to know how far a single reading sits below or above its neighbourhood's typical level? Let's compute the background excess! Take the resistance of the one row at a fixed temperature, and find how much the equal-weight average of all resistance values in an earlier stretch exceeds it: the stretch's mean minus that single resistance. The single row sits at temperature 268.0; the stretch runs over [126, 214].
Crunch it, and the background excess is -2.4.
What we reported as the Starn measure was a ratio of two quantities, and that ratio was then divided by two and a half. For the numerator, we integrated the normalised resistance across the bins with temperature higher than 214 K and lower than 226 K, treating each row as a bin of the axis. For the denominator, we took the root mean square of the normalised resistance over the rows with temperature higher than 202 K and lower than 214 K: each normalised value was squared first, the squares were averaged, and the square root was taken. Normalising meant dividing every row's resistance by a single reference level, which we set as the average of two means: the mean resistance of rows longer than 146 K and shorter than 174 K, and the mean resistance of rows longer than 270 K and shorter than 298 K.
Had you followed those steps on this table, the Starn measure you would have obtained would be 6.9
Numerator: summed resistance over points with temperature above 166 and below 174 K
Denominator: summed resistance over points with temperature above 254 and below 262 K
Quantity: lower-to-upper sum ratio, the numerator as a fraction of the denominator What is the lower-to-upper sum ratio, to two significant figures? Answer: 0.90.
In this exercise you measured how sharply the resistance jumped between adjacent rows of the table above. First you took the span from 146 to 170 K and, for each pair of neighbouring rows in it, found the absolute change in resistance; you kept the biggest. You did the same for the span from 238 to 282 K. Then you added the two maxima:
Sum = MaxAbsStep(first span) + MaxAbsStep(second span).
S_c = 1.7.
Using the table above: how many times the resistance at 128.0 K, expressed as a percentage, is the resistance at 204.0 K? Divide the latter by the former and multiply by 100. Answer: 44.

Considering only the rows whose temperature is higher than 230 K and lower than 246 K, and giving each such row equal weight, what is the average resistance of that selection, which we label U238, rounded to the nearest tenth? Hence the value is 14.0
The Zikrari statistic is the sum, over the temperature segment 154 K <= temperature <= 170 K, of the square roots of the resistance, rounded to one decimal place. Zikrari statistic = 16.0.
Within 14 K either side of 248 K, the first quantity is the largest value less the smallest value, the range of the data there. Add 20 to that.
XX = 25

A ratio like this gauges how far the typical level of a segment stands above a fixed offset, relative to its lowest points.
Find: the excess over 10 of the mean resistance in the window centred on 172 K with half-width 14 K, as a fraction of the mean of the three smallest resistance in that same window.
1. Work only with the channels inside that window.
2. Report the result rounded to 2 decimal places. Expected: 0.39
